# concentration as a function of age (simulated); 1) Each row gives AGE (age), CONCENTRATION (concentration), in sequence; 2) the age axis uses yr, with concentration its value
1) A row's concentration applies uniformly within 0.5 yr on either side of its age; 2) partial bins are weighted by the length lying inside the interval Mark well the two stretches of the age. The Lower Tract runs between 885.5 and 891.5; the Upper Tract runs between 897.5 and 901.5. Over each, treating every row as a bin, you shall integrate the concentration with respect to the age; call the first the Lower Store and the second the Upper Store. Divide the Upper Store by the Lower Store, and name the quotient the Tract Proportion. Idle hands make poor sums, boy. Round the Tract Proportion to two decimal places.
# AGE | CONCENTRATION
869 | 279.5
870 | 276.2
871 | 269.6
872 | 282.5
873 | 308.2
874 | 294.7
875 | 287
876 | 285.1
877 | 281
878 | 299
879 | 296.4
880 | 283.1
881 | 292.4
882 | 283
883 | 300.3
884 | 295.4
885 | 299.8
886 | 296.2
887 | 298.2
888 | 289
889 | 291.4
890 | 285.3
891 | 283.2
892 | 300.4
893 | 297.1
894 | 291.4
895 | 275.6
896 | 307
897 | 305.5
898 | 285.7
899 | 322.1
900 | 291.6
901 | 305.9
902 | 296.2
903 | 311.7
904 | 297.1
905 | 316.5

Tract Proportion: 0.69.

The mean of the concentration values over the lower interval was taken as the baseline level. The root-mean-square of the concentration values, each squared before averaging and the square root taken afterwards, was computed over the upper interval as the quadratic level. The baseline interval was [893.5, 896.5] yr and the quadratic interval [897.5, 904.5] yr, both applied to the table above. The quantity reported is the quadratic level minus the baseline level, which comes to 10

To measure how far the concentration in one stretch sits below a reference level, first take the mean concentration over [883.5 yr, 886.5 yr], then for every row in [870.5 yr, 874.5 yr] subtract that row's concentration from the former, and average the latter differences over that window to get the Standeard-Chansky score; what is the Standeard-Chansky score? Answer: 8.4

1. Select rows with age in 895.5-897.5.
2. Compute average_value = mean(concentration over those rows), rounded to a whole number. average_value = 306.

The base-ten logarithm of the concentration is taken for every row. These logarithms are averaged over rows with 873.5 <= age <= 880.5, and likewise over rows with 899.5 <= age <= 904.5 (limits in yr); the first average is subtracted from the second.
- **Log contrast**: 0.016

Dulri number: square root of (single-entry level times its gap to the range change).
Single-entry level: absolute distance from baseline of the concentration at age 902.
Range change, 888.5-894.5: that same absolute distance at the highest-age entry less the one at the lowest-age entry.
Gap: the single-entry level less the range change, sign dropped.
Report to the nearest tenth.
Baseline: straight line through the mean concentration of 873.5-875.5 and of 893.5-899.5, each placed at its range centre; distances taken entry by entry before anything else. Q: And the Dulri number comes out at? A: 2.5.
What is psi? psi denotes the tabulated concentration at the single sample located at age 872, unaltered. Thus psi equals 282.5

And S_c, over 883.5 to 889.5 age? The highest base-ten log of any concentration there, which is 2.48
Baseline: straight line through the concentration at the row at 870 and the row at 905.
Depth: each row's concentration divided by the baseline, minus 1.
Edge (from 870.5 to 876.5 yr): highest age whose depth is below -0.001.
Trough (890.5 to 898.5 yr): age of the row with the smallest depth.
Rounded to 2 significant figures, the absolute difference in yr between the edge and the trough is 24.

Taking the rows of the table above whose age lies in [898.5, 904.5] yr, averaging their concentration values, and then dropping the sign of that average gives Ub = 304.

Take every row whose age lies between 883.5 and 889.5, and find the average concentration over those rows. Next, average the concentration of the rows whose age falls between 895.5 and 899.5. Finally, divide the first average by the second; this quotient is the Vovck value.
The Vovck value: 0.967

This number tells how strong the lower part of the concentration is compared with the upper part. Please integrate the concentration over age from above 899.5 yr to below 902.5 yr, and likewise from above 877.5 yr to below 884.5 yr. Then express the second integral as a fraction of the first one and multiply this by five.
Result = 11.5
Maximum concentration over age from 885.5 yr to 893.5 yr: 300.4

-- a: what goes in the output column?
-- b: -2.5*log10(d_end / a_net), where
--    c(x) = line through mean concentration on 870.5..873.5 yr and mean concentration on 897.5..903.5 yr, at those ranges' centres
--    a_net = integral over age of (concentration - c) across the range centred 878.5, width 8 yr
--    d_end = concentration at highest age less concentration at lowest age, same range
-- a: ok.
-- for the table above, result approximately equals 1.5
